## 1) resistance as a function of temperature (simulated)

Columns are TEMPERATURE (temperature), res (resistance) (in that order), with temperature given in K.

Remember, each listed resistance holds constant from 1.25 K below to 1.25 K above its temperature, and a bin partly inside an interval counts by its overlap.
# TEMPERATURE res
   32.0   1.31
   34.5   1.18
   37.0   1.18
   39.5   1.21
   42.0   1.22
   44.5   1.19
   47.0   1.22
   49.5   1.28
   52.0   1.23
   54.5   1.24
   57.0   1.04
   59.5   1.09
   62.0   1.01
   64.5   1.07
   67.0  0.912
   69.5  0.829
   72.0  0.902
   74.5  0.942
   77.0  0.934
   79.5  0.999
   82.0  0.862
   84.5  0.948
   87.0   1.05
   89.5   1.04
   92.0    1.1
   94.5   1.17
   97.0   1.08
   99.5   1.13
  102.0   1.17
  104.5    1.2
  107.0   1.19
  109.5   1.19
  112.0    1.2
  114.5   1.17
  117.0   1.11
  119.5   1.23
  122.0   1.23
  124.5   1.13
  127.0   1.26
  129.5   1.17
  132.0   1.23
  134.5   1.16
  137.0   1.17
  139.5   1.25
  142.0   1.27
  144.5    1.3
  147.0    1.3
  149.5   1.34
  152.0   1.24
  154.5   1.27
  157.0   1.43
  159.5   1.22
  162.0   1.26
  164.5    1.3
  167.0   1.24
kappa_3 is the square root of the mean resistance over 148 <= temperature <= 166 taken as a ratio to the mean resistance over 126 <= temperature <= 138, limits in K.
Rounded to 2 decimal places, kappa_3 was 1.04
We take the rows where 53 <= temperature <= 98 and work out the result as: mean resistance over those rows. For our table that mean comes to 1.01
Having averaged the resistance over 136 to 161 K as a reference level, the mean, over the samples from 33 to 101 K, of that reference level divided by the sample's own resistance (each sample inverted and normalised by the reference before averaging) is 1.21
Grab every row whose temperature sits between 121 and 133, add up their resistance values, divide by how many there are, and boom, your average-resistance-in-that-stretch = 1.20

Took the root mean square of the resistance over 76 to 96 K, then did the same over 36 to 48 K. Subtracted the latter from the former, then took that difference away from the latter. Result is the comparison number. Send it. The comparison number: 1.39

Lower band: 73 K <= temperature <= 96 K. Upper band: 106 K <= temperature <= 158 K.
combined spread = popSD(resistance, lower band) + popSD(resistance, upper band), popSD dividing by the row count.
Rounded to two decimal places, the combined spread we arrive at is 0.16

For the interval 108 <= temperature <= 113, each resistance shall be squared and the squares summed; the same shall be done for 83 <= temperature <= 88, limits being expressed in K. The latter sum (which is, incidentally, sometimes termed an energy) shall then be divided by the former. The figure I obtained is 0.70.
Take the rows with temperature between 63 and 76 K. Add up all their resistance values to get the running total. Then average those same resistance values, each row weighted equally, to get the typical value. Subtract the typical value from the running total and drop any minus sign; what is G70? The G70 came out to 3.72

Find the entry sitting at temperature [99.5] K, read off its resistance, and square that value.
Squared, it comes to 1.28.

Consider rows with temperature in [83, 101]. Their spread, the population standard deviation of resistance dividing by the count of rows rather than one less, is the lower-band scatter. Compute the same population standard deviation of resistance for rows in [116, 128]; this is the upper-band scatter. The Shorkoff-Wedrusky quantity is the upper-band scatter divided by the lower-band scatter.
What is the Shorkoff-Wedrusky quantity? 0.91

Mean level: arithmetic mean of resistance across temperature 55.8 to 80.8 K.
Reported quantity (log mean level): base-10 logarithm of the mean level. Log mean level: -0.012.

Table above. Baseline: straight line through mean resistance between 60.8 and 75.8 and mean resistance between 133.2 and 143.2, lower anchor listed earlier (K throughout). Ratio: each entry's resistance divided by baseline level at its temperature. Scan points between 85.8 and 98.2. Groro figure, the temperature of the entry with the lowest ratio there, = 89.5 K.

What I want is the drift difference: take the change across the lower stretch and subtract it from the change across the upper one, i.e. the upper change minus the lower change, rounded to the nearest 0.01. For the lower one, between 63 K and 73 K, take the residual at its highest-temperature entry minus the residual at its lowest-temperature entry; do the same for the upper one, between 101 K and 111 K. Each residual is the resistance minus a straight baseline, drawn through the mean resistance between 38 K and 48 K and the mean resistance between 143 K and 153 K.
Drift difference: 0.19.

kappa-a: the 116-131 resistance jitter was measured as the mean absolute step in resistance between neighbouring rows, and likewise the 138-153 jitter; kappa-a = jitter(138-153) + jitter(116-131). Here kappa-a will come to 0.13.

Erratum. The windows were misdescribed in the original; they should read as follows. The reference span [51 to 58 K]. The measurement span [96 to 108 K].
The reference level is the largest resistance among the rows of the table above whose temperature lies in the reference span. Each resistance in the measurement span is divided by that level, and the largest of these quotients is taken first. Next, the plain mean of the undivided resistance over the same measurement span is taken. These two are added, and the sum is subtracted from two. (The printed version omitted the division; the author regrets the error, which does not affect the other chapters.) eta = -0.12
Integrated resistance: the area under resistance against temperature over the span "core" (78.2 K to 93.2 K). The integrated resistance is 15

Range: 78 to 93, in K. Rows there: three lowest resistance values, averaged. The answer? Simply 0.94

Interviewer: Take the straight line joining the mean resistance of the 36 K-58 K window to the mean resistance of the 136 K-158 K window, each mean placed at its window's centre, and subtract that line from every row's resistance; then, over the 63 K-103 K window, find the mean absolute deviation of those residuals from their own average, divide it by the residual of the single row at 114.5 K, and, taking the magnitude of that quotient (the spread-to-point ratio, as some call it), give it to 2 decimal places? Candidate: 0.98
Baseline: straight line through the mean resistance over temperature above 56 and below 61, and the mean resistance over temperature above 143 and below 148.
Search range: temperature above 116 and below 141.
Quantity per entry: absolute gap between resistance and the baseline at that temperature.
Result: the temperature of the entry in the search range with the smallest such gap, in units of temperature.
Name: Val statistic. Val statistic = 119.5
